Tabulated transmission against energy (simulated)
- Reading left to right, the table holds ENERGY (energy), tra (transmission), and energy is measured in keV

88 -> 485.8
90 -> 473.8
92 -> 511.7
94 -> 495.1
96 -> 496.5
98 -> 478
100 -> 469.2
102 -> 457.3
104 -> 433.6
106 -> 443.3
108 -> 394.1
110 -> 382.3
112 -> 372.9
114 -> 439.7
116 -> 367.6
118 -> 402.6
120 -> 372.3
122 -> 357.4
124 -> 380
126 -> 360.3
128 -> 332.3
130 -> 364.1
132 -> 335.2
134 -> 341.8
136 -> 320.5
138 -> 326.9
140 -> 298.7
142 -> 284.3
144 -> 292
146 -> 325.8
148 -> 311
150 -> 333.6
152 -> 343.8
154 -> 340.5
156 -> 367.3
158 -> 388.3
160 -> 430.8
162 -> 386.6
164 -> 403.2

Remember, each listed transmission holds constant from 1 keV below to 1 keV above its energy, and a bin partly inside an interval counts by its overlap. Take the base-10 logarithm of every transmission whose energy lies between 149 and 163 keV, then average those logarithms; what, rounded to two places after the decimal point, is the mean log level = 2.57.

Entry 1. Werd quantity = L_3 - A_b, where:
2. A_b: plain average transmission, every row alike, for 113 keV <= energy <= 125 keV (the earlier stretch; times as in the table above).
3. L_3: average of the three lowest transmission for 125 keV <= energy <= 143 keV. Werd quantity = -85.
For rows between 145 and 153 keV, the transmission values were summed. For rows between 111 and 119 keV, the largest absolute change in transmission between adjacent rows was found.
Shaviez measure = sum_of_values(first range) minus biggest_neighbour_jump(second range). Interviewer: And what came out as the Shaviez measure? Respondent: 1242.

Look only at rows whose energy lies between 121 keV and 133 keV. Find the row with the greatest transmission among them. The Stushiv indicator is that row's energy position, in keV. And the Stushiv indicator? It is 124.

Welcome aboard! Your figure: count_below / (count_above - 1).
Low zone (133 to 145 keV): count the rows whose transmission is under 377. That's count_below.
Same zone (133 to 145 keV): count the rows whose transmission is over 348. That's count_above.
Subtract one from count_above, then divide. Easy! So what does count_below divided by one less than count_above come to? -6.0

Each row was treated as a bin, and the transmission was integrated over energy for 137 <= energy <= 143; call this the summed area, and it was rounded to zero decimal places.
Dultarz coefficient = 1820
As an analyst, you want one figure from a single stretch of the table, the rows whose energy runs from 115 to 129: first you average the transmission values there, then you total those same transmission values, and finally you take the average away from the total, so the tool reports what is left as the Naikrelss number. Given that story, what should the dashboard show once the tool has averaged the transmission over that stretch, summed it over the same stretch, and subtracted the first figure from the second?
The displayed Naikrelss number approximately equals 2205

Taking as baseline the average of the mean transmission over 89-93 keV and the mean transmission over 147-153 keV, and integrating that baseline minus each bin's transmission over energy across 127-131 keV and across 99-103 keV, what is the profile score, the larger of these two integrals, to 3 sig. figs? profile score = 252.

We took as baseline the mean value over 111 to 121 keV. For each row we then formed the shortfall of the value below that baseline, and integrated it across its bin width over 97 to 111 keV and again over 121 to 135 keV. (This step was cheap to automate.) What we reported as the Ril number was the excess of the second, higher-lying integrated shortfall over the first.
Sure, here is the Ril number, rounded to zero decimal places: 1173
